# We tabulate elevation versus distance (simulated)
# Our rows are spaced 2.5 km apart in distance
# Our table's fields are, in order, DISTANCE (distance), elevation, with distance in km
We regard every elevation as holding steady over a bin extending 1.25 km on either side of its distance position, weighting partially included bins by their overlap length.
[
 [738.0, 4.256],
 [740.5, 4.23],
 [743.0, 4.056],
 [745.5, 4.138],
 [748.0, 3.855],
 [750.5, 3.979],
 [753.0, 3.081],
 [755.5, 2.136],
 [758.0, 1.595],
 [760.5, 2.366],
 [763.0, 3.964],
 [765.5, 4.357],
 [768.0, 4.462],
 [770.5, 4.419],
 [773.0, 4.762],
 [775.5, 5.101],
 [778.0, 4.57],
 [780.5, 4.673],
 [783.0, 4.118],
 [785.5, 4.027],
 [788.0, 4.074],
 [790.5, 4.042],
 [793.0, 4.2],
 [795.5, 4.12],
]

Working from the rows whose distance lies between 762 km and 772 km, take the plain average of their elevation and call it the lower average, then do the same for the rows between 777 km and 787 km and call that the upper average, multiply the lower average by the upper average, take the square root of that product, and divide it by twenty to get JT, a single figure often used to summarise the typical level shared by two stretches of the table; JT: 0.216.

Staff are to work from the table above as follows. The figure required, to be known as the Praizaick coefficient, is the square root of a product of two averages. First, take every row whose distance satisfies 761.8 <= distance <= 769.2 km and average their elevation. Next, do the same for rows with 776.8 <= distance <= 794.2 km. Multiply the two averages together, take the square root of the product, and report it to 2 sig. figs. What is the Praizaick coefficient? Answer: 4.3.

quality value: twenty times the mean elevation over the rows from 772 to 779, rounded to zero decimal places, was 96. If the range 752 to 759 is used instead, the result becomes 45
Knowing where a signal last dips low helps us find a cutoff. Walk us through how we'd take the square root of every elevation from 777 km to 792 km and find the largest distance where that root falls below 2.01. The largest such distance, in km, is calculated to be 785.5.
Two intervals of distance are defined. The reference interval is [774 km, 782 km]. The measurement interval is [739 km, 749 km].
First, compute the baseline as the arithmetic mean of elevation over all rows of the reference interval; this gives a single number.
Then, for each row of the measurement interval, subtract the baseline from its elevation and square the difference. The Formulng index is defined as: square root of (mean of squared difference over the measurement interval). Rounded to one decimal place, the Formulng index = 0.7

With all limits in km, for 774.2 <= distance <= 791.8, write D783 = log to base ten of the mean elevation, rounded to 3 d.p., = 0.641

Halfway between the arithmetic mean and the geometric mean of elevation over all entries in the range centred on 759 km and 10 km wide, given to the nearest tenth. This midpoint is 2.4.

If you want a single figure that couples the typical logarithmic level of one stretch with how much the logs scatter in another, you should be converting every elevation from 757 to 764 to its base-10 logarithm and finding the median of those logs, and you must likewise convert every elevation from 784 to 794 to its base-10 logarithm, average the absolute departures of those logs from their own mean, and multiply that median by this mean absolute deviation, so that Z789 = 0.002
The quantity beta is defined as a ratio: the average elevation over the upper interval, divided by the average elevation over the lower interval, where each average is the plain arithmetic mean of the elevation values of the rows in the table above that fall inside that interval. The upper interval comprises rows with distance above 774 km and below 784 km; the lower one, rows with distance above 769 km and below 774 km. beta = 1.01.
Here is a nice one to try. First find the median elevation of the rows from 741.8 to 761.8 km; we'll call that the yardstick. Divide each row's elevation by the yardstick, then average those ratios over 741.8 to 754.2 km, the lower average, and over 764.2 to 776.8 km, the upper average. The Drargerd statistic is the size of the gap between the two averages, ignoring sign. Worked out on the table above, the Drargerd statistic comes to 0.23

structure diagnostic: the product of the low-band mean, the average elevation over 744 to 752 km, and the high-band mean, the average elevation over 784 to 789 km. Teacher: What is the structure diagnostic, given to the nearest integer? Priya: 16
